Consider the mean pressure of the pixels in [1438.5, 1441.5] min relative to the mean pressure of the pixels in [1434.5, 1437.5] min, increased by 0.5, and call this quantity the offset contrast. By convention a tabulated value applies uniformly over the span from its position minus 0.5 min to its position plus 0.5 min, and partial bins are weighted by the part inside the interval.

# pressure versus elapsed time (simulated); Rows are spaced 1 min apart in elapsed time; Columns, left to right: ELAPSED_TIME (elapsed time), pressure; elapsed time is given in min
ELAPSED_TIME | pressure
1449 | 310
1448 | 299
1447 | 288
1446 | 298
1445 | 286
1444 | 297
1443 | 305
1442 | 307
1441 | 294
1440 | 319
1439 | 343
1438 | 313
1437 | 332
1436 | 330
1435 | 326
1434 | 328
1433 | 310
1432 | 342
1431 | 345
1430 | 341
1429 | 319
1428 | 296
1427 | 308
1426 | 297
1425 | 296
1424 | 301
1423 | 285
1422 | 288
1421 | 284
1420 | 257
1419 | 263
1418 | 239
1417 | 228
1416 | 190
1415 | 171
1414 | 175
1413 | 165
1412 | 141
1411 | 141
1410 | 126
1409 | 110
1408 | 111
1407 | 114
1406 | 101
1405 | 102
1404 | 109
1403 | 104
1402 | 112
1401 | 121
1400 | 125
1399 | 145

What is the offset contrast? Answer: 1.47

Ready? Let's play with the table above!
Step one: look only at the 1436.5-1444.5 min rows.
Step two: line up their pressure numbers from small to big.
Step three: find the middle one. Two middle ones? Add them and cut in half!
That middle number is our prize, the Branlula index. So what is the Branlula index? 310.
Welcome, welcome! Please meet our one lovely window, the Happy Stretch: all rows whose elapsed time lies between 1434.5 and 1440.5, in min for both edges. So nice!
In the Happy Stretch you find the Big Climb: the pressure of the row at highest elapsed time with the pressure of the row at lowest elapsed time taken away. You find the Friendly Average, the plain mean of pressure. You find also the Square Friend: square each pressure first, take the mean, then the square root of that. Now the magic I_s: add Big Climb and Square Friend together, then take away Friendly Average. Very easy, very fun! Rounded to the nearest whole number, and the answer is -7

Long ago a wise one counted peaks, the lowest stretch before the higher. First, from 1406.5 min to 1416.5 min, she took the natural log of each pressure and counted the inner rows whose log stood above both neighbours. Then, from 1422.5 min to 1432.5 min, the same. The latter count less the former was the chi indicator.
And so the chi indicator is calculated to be 2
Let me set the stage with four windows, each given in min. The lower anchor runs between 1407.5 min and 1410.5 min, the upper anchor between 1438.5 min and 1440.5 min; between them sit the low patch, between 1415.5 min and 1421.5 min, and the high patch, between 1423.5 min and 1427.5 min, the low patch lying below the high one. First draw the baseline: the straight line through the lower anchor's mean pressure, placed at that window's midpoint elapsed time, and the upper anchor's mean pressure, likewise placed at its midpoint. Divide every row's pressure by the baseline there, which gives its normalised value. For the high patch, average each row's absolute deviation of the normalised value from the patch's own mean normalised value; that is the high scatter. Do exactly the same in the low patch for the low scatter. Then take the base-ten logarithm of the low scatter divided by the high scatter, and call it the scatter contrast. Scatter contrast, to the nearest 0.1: 0.3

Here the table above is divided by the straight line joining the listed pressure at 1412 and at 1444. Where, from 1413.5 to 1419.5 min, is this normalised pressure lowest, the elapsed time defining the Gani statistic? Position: 1415 min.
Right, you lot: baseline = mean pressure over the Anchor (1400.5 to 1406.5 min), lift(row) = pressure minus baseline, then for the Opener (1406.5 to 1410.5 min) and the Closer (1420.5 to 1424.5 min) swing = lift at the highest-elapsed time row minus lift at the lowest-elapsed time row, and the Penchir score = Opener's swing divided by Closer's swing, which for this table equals 0.7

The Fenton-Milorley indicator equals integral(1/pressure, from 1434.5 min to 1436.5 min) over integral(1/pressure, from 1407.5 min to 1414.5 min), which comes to 0.12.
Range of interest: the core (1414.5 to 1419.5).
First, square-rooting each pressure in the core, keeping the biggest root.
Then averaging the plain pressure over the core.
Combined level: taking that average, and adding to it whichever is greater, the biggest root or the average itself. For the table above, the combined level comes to 436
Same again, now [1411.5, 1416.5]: 337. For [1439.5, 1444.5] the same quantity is 609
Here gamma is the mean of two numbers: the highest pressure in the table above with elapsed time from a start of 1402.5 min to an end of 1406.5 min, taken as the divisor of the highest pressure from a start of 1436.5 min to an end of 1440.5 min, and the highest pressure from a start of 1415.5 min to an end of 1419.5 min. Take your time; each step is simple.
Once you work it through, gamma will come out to 133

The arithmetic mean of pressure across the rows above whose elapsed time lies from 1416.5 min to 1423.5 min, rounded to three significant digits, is 263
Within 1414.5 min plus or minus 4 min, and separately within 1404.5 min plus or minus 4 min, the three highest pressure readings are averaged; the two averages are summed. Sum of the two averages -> 335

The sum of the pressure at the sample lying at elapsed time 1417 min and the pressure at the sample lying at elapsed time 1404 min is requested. 337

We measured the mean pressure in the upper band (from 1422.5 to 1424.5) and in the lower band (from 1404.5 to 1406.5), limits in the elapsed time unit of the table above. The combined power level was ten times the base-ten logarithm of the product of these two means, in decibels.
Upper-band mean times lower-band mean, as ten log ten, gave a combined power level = 44.7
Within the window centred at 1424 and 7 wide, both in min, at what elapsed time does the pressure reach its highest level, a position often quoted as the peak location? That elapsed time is 1427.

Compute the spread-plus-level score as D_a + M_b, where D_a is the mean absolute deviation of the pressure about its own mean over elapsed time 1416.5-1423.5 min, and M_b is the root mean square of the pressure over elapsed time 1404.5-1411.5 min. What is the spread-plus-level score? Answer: 135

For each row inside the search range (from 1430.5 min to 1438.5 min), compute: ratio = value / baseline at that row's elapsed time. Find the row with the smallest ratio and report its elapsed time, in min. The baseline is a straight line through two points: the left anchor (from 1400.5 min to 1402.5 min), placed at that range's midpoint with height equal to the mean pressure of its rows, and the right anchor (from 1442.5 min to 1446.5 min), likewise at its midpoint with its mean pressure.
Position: 1438 min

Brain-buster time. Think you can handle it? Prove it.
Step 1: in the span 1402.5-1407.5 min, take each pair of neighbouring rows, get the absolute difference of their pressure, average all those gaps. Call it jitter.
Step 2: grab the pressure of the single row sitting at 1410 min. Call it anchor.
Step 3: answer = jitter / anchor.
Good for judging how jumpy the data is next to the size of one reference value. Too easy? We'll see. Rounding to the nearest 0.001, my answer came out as 0.052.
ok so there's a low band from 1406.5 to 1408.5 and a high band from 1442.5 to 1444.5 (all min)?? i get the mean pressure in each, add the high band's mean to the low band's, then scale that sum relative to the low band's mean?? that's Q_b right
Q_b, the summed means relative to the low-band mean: 3.7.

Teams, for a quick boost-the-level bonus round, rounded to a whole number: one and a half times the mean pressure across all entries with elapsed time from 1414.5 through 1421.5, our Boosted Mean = 350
